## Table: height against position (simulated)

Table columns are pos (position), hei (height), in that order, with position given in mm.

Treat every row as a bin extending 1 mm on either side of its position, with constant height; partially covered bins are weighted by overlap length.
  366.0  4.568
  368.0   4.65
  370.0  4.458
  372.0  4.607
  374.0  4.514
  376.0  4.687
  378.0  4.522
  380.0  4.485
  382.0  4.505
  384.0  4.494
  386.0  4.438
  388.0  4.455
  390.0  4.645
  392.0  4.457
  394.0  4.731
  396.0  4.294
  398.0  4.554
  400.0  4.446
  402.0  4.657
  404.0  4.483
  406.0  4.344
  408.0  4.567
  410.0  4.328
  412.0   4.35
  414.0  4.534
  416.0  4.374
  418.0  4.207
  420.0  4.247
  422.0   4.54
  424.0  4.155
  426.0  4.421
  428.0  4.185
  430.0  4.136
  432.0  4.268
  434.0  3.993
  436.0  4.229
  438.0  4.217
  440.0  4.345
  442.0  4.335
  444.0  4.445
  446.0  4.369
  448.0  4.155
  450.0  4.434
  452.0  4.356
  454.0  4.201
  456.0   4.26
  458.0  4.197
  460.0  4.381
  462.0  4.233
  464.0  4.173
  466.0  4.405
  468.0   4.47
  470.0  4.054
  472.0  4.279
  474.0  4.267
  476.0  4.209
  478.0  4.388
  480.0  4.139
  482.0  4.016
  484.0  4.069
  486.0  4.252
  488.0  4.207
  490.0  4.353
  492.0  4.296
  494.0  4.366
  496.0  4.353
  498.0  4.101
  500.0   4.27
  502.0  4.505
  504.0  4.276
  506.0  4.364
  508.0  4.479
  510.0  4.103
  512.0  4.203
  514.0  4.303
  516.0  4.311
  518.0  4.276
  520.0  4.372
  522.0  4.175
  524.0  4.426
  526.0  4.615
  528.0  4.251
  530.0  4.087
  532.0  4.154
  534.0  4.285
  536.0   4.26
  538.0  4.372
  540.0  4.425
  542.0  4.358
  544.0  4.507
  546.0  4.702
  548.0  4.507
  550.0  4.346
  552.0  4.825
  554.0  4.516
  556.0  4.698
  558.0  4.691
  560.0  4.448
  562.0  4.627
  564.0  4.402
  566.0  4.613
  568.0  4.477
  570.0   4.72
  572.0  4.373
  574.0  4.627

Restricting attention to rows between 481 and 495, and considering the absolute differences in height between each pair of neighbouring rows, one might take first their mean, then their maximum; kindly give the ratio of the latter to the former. 2.0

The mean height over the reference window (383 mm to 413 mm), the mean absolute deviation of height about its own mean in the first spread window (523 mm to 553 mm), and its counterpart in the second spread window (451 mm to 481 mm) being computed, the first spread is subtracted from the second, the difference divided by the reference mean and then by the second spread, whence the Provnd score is -0.158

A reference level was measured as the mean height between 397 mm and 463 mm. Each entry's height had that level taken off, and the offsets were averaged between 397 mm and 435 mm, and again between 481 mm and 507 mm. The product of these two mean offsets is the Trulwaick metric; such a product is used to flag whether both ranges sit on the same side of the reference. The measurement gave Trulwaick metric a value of -0.002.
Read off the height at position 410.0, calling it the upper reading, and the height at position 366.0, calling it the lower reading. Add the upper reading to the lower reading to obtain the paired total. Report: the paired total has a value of 8.9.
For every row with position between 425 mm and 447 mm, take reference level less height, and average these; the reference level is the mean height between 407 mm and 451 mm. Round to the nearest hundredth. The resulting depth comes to 0.04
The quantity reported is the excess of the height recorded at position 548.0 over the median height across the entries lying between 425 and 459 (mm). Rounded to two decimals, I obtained 0.25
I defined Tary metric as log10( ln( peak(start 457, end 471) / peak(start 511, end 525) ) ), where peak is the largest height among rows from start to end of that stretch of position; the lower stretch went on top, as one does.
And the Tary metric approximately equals -2.00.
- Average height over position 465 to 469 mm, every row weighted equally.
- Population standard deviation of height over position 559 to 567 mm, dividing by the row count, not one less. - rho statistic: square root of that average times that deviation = 0.66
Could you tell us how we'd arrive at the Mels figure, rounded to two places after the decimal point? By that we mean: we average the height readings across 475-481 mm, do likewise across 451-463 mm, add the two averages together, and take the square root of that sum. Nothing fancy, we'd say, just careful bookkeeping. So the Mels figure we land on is 2.92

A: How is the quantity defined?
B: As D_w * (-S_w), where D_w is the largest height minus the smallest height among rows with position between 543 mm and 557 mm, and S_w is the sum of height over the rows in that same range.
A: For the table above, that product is -15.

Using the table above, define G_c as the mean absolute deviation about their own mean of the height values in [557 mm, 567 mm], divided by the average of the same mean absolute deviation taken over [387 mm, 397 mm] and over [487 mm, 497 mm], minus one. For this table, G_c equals 0.1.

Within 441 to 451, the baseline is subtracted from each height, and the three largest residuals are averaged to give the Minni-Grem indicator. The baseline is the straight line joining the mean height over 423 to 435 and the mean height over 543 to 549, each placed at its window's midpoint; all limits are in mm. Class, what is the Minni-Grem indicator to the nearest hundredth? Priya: 0.17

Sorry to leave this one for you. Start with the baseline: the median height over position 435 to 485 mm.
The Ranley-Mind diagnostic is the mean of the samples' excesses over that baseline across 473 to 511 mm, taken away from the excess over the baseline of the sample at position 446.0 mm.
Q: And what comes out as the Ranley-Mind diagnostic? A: 0.11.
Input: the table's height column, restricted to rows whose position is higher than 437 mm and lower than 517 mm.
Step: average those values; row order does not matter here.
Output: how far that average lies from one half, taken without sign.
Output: 3.78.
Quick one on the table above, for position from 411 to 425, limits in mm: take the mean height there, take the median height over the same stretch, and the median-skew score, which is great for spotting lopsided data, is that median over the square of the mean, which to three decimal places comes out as 0.231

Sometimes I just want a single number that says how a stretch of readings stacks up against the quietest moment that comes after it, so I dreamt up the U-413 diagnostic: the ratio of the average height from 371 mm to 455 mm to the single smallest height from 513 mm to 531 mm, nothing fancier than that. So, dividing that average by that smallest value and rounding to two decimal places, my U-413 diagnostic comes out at 1.08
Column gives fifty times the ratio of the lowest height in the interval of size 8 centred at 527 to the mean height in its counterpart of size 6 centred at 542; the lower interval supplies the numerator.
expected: 46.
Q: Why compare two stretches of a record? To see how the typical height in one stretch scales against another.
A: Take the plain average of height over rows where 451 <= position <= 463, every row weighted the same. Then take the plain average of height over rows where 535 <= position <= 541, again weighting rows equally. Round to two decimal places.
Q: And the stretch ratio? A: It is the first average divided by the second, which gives 0.98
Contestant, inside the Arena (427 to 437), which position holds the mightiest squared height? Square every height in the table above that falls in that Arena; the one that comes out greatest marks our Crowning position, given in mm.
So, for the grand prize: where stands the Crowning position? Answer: 432.0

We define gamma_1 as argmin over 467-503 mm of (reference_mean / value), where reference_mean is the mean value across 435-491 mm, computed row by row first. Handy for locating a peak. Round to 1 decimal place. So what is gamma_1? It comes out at 502.0 mm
